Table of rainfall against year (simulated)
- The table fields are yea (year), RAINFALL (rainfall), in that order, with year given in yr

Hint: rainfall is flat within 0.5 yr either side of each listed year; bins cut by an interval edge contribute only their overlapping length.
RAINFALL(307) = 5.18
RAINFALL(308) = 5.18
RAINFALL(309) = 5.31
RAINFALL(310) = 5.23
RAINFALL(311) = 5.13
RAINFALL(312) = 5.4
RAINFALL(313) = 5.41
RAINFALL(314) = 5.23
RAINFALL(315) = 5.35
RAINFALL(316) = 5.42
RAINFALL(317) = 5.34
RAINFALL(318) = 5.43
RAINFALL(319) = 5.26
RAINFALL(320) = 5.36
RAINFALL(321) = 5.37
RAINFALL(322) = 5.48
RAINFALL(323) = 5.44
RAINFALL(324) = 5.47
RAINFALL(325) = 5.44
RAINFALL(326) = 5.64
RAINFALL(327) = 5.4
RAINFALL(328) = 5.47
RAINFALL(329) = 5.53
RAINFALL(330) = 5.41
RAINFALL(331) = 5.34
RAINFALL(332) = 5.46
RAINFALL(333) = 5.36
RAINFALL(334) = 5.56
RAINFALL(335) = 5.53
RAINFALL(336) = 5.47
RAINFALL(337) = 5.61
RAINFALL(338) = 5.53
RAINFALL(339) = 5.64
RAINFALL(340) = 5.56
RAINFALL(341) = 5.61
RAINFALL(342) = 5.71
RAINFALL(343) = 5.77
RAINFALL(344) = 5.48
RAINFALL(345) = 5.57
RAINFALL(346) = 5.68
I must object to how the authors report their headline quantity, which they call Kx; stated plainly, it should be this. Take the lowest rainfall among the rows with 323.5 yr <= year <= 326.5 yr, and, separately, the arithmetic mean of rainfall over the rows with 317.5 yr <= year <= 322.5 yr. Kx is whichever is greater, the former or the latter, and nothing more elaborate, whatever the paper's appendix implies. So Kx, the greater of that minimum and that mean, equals 5.44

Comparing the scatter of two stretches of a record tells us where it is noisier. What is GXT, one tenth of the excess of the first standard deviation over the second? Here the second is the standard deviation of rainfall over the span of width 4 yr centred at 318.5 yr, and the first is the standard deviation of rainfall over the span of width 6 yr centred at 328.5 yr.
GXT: 0.0038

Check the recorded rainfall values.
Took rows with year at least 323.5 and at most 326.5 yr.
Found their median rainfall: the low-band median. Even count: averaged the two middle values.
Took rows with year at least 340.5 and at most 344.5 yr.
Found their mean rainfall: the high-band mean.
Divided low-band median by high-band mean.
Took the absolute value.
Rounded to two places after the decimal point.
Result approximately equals 0.97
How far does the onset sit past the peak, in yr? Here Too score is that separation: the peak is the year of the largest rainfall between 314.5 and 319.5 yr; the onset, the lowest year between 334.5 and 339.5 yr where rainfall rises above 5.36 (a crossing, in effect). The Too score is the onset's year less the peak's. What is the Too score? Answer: 17 yr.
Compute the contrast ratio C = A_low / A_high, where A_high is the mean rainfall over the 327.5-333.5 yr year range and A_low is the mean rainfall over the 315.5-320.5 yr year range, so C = 0.988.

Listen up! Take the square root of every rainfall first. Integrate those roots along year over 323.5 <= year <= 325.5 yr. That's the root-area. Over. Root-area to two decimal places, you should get 4.67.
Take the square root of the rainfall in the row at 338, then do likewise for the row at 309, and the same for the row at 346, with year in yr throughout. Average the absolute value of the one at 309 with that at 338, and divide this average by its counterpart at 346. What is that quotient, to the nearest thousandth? 0.977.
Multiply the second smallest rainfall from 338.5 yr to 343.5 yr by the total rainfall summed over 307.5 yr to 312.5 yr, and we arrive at 147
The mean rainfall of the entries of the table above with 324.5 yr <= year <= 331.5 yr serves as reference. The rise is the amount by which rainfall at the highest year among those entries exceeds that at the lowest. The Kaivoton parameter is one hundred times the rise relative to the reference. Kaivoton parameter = -1.8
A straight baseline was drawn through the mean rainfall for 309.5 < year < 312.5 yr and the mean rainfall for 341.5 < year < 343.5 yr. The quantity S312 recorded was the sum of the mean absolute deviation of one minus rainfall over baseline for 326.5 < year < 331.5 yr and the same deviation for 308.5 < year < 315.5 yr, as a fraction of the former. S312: 2.3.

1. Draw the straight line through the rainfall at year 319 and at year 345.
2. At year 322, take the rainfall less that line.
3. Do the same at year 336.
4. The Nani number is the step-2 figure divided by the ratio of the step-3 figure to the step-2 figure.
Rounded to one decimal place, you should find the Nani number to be 4.6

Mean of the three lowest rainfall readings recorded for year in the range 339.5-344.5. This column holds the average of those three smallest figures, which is 5.55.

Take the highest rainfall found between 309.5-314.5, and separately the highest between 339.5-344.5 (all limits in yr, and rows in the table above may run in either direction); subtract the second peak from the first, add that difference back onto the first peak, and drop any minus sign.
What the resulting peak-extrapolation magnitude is 5.05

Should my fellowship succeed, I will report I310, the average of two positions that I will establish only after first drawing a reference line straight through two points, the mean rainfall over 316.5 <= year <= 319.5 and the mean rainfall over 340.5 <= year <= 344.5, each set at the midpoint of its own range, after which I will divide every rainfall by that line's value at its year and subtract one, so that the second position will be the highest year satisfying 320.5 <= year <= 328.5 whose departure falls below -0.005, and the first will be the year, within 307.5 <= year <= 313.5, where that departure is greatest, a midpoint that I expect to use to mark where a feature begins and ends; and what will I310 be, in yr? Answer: 319.5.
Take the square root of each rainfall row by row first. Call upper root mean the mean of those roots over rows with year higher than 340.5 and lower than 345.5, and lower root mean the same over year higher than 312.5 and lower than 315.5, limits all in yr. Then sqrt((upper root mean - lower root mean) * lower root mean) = 0.38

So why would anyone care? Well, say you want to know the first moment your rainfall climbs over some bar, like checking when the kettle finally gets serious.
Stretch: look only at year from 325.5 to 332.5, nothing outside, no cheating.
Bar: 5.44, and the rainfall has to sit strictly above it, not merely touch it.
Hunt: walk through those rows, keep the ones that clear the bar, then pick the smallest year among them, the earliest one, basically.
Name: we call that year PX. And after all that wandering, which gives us 326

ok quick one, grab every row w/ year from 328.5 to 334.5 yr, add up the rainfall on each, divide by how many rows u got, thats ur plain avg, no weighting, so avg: 5.44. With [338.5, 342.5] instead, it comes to 5.63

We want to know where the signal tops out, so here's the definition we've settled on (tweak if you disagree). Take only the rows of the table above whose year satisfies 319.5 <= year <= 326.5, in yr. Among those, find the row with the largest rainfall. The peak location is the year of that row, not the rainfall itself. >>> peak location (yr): 326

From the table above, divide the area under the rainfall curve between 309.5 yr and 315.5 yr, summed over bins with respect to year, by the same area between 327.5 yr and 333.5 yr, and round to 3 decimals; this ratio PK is 0.975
